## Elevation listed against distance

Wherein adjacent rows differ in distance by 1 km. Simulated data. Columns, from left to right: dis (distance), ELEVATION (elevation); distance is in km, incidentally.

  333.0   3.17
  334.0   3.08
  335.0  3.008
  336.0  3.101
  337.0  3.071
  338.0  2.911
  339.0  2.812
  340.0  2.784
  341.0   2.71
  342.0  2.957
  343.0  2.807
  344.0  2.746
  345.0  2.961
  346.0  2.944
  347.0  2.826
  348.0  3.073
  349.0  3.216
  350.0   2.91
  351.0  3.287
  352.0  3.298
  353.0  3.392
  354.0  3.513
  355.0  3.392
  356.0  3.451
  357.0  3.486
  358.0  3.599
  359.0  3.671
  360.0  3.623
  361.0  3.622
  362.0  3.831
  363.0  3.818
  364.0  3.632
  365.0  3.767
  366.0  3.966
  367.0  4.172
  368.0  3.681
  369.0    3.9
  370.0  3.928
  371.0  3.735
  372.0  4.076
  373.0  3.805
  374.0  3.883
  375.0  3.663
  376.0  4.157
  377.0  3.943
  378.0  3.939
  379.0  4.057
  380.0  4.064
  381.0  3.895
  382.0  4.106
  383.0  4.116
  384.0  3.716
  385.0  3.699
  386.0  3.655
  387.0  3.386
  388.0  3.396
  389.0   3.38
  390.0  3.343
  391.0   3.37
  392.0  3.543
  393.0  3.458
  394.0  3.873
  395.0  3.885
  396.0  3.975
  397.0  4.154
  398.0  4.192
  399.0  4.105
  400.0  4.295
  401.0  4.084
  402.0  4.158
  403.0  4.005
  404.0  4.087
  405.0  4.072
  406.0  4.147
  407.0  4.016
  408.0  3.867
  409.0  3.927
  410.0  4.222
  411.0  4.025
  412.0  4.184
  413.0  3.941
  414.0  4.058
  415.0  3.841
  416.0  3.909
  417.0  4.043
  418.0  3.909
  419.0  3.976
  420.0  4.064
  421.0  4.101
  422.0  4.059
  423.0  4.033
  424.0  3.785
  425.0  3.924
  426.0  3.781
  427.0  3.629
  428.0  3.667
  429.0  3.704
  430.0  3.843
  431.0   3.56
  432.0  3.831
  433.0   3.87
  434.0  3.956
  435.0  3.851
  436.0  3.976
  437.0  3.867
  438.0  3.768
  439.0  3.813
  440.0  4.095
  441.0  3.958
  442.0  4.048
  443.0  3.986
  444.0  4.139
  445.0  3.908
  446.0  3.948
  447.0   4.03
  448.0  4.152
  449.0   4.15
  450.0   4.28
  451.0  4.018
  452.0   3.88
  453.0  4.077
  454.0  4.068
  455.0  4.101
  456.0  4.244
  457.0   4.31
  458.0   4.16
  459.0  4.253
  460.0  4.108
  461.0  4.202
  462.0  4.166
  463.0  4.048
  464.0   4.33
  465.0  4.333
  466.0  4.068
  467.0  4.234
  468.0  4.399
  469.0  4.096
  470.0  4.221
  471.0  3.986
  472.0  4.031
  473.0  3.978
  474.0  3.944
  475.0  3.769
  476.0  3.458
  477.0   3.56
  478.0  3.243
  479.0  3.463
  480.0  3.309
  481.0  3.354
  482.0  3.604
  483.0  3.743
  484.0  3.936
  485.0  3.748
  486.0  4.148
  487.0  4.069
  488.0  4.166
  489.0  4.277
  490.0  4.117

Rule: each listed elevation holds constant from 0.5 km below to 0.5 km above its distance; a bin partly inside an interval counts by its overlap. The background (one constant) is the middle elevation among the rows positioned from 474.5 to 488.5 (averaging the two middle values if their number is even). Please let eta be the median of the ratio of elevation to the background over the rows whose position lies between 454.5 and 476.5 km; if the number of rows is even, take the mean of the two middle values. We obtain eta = 1.13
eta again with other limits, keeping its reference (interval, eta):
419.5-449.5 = 1.07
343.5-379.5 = 0.99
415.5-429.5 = 1.07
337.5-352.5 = 0.79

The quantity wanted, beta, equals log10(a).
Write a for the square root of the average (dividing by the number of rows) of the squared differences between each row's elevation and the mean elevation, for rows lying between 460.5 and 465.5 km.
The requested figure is -1.0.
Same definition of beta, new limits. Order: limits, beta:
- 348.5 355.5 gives -0.8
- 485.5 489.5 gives -1.1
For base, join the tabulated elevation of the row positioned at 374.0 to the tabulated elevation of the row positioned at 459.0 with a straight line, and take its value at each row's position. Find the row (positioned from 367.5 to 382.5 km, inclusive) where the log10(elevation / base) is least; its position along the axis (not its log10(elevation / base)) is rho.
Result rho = 375.0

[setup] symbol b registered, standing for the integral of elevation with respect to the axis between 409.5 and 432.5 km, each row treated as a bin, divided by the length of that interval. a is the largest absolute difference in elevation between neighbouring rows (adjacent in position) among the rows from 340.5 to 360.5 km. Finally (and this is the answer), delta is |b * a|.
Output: 1.5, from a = 0.38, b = 3.92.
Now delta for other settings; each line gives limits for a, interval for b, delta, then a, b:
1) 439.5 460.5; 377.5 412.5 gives 1.0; 0.26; 3.90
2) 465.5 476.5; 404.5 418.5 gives 1.2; 0.31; 4.01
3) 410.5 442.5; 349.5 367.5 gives 1.0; 0.28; 3.58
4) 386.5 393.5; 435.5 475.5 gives 0.7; 0.17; 4.08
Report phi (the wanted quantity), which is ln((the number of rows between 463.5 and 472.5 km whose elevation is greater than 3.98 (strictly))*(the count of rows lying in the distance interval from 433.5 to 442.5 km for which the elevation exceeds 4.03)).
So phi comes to 2.9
